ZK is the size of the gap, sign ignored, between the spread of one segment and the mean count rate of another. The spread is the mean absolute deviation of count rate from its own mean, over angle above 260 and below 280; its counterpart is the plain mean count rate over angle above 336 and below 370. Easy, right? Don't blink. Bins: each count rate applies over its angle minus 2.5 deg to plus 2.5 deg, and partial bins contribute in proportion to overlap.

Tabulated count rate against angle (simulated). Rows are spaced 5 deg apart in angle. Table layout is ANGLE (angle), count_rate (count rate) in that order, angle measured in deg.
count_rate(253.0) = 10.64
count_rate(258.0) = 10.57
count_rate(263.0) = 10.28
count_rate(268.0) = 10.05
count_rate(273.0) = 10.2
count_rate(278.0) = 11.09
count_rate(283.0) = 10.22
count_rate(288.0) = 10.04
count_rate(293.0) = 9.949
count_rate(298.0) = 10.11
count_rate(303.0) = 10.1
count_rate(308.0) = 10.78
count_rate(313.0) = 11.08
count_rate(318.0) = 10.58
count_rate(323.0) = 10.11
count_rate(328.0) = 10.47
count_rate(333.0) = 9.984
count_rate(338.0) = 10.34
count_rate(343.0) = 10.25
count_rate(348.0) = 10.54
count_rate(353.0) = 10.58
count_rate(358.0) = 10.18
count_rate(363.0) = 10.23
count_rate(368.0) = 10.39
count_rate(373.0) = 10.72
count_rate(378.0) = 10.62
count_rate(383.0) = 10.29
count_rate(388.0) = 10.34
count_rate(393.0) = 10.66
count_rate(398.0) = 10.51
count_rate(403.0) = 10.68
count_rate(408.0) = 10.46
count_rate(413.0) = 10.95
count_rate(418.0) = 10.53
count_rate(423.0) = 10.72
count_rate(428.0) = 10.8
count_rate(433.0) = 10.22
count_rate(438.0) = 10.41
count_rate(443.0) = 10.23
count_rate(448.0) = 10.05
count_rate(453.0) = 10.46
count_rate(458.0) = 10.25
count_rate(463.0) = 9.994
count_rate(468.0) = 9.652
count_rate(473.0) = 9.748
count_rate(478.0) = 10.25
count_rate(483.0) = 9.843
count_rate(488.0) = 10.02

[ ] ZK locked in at 10.0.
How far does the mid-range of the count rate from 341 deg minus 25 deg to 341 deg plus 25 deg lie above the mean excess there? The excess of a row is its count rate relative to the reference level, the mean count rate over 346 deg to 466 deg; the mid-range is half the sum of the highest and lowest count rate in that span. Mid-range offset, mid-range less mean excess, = 10.4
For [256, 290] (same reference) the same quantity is 10.7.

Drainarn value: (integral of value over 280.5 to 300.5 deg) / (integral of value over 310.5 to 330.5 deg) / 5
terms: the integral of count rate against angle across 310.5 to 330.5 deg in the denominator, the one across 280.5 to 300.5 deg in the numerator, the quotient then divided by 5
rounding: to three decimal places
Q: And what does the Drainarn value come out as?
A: 0.191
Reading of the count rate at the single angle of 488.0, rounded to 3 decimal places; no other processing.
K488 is 10.020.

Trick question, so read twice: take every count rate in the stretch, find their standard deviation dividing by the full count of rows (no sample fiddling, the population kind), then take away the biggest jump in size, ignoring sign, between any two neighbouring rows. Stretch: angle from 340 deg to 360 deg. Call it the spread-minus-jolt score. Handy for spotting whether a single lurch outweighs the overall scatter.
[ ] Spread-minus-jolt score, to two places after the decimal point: -0.23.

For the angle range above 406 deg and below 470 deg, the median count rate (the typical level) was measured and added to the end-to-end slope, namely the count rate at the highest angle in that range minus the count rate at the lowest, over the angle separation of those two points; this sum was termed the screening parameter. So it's 10.4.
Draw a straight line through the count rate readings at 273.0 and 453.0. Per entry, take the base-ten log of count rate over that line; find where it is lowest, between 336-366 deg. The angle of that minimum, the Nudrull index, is 358.0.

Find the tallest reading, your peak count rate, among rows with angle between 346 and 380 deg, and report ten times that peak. 107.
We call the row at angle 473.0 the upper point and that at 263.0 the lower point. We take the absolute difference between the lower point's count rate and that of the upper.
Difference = 0.53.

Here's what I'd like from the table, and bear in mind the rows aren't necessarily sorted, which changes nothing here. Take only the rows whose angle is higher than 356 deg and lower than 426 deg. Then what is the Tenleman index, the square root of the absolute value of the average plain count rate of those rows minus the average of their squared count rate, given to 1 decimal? 10.0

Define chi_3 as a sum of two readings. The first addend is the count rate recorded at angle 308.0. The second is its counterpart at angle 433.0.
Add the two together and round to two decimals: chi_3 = 21.00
